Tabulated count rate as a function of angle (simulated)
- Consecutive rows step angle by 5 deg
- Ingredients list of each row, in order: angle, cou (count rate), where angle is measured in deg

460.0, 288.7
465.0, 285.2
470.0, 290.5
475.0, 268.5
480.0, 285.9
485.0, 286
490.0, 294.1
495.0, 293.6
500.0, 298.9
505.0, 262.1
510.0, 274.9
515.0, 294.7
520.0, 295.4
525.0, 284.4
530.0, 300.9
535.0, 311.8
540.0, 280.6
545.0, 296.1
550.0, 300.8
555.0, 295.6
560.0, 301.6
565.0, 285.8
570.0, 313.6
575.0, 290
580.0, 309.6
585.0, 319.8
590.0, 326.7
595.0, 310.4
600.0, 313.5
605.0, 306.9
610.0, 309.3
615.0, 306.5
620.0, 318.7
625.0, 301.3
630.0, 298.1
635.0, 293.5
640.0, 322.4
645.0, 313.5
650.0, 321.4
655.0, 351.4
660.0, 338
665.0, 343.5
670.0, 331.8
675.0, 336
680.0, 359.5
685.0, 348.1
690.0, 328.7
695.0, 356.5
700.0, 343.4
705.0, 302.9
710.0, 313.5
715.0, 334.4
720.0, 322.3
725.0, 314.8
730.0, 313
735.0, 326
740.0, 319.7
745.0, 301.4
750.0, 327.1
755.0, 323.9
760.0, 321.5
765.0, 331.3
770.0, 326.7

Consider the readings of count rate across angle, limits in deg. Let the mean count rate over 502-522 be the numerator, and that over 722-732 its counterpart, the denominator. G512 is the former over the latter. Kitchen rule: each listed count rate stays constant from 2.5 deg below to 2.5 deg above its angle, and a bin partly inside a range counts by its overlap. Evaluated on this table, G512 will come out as 0.90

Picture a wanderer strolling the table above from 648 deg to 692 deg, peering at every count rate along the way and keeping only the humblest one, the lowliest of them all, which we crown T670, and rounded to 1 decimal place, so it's 321.4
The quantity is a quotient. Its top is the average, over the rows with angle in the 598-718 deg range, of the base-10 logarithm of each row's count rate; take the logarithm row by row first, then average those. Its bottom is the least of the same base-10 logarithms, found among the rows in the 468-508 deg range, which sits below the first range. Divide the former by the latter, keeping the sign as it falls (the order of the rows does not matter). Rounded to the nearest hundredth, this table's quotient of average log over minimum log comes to 1.04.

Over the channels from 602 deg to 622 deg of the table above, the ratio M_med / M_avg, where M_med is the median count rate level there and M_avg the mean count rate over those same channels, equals 0.99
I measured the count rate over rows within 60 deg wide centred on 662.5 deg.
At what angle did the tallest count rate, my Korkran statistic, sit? 680.0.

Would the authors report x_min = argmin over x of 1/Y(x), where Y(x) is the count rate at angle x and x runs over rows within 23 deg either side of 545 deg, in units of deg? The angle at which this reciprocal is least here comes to 535.0 deg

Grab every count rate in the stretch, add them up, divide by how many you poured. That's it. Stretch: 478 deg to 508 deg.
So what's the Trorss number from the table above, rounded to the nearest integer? 287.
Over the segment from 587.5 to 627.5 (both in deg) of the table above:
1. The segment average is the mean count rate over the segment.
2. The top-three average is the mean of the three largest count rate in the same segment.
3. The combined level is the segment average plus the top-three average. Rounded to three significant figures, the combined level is 631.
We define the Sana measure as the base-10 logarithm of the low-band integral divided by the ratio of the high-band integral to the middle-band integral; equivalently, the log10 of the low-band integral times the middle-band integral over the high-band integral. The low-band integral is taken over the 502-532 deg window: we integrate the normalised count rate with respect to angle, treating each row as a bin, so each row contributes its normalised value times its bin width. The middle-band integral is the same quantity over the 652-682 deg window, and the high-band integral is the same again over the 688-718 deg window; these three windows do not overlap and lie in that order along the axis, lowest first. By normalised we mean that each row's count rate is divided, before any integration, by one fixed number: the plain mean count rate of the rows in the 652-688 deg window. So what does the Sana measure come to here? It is 1.41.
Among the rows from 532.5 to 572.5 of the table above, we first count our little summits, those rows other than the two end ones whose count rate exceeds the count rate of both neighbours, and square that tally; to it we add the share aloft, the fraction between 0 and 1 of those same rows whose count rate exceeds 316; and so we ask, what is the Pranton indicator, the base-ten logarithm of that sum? 0.60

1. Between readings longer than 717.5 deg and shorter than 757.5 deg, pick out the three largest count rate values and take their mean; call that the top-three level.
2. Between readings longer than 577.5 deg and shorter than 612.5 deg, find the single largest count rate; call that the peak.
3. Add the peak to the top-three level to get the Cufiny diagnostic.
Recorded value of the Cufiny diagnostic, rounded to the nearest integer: 652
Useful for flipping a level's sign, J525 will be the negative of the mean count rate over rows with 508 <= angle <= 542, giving -292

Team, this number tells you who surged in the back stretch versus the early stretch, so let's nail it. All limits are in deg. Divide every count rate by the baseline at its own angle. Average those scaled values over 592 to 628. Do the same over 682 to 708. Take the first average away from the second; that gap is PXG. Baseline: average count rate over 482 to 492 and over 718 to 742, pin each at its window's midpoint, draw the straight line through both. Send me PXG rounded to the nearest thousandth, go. 0.051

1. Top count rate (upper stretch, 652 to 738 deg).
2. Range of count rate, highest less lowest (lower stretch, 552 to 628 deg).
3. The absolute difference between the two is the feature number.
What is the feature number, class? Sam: 319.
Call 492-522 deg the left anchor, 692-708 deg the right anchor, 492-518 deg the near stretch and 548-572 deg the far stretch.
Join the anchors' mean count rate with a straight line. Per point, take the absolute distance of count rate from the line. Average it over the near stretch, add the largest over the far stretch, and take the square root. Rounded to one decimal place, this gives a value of 5.3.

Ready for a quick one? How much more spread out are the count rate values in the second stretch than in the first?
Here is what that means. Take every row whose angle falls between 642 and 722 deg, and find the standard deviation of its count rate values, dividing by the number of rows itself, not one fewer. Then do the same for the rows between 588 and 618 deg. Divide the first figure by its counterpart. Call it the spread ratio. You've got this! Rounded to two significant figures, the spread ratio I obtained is 2.3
